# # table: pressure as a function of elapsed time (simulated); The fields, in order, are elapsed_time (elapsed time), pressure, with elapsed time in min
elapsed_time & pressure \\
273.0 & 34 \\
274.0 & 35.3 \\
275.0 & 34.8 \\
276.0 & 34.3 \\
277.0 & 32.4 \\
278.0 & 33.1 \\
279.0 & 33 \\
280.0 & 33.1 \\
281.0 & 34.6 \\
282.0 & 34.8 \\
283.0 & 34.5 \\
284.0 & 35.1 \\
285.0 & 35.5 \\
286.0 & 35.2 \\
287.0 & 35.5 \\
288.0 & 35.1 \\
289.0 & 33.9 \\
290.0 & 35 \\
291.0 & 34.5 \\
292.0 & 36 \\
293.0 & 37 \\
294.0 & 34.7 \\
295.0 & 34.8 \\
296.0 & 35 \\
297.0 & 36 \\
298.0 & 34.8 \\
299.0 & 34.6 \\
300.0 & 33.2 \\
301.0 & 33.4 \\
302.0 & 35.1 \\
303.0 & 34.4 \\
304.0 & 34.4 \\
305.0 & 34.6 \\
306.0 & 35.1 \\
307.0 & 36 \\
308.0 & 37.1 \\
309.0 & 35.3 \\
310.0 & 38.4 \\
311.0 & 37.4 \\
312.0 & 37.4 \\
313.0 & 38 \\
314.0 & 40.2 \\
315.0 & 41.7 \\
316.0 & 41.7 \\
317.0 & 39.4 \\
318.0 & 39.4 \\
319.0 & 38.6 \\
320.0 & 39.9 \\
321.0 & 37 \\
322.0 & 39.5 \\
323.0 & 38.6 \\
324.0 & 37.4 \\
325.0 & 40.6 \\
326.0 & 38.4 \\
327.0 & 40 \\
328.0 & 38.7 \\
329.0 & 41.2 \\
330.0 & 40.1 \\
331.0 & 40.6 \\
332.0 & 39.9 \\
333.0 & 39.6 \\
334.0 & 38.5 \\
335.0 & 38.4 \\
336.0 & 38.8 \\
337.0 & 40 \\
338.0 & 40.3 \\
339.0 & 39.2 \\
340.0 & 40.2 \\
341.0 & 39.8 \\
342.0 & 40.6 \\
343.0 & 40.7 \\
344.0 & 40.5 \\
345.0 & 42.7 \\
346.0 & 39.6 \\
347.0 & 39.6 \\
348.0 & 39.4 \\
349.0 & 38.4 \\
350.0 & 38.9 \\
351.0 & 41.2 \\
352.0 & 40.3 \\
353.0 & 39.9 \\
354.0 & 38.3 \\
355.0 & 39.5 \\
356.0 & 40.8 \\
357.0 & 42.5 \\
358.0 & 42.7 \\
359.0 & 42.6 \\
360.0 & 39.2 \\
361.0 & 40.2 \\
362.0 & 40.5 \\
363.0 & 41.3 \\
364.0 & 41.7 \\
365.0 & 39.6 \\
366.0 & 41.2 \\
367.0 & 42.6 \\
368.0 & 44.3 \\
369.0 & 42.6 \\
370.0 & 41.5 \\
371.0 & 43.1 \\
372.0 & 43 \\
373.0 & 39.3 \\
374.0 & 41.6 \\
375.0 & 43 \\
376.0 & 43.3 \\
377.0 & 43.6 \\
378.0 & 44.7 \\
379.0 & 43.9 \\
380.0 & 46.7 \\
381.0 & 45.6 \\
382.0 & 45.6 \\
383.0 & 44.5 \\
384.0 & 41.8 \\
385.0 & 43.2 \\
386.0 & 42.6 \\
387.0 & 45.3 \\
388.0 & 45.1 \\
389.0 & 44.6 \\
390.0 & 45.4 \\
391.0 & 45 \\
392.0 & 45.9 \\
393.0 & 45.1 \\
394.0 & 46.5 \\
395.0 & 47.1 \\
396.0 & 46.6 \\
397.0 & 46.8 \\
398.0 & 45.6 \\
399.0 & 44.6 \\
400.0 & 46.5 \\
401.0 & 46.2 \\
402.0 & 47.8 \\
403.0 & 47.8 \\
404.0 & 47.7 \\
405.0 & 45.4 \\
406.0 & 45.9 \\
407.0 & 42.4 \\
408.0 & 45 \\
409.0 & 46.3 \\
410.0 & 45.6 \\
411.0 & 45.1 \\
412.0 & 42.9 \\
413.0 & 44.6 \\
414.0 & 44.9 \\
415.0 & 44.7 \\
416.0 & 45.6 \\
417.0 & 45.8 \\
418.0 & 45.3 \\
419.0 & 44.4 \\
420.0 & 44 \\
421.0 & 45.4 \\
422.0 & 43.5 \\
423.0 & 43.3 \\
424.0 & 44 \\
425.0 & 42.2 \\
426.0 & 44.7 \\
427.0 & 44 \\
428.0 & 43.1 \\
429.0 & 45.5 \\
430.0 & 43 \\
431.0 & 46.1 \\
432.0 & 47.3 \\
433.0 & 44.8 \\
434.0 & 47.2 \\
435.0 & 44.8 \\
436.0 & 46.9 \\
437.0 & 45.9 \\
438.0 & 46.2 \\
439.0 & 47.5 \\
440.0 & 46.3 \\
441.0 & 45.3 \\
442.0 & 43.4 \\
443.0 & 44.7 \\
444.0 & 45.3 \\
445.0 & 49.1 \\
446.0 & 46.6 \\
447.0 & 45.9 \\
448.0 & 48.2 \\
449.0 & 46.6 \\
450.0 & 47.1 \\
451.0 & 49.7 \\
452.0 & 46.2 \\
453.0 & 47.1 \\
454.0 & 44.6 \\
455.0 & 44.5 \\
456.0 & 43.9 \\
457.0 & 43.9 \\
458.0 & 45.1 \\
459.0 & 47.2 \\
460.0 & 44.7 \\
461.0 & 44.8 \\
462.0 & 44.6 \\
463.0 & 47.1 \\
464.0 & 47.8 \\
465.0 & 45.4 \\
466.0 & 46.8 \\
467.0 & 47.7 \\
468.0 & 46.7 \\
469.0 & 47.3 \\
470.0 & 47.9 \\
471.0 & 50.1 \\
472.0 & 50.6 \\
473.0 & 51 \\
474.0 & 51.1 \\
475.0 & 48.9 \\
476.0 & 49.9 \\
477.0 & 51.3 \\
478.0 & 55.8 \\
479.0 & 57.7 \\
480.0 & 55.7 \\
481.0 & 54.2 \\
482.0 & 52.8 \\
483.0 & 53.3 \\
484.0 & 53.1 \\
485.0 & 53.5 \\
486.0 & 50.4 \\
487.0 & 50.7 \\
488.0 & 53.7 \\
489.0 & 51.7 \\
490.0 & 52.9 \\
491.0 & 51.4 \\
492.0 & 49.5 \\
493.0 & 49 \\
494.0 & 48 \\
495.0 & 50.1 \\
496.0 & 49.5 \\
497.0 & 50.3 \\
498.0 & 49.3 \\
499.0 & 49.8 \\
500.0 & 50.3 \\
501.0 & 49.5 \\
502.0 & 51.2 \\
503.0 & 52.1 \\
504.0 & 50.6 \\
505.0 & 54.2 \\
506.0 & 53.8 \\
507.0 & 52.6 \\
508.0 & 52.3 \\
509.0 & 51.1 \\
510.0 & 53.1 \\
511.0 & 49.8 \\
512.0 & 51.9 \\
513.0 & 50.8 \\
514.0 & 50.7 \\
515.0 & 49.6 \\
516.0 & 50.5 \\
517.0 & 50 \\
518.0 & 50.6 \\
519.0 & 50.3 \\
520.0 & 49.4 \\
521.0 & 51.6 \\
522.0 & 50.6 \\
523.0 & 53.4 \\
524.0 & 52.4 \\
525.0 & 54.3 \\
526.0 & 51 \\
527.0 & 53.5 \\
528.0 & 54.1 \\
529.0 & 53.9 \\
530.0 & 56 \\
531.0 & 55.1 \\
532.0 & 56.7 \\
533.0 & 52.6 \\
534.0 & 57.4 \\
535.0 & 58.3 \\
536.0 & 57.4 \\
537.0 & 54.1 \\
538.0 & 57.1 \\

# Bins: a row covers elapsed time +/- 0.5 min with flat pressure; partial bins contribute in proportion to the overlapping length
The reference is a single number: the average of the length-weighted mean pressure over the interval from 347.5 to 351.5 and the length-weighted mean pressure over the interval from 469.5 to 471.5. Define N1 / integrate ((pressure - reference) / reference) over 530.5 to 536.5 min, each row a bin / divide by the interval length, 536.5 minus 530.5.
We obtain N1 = 0.3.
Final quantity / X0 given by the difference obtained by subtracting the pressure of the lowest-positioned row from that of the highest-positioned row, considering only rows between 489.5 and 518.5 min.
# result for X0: -2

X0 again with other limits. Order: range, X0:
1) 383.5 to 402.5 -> 6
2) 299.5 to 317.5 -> 6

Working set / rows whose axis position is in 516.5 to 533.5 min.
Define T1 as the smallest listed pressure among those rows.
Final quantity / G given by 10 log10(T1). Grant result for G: 16.9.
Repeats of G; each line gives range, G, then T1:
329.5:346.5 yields 15.8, 38.4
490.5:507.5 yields 16.8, 48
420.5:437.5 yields 16.3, 42.2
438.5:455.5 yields 16.4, 43.4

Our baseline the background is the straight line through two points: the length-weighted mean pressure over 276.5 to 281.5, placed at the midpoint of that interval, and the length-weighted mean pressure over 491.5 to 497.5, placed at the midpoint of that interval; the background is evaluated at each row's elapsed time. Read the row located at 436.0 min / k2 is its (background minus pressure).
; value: -1.9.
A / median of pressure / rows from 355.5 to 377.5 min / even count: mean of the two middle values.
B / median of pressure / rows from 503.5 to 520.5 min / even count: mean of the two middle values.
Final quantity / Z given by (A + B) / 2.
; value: 46.4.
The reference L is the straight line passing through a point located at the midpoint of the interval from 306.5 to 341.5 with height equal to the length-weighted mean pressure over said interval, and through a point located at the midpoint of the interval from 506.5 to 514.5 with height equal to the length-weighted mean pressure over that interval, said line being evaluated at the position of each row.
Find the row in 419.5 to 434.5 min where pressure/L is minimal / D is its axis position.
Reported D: 425.0 min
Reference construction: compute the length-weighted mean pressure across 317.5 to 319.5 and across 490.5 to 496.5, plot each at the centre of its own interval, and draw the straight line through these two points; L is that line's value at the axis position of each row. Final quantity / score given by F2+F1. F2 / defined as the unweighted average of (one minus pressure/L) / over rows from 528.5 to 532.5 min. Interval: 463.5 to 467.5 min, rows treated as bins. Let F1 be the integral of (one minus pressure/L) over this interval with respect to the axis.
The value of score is 0.01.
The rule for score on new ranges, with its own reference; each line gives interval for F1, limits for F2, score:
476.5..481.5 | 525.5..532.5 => -0.69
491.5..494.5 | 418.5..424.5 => 0.07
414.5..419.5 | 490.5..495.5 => -0.02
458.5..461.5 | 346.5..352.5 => 0.16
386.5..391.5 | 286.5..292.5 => -0.15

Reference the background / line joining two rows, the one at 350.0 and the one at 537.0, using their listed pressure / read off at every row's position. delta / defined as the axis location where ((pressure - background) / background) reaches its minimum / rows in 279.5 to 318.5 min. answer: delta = 300.0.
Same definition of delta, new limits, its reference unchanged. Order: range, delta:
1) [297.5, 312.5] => 300.0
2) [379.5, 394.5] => 384.0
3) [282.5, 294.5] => 289.0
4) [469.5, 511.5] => 494.0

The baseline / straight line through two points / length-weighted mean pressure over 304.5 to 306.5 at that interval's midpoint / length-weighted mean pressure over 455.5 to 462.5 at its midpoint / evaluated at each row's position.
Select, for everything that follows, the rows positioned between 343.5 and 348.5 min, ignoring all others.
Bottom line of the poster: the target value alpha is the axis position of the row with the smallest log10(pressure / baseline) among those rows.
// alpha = 348.0 min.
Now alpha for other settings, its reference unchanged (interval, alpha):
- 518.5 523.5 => 520.0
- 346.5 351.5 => 349.0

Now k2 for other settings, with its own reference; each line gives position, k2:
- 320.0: -3.6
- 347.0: -1.3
